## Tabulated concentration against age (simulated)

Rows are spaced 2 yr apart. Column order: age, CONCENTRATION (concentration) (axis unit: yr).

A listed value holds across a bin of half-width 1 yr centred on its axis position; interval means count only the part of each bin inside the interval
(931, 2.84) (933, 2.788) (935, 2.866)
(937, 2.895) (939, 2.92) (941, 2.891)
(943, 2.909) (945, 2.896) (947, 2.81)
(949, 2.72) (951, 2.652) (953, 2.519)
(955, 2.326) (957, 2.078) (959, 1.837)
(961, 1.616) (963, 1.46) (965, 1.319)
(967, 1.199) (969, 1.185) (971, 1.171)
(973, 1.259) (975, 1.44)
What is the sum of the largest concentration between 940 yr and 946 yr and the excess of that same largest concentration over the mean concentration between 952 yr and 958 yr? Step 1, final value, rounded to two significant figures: 3.5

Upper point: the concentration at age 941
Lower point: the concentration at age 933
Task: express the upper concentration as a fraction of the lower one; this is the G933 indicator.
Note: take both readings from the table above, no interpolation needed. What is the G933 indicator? 1.0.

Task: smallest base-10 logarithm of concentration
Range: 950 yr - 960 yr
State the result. 0.3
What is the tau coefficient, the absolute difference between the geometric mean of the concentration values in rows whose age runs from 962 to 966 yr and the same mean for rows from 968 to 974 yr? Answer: 0.18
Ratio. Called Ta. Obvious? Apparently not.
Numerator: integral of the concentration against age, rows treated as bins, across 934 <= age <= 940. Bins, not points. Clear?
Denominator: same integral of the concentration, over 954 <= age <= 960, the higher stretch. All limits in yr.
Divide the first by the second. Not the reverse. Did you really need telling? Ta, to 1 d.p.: 1.4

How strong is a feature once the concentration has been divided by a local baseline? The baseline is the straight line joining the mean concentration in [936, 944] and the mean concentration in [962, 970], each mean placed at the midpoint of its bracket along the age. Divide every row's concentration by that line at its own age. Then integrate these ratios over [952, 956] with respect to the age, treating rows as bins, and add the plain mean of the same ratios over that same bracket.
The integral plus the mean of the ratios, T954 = 5.95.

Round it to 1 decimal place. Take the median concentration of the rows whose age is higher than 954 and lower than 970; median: 1.5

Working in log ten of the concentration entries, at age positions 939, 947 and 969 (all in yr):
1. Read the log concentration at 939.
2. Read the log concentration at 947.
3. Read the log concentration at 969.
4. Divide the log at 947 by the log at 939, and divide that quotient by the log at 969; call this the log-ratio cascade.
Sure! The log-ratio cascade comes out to 13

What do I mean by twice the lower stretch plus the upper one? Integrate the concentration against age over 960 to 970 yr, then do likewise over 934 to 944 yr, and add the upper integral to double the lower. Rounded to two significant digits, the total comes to 71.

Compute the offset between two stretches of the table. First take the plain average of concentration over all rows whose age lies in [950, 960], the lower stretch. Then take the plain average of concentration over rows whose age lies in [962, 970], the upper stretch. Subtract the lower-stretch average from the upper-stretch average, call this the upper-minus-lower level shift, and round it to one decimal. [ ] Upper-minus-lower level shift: -1.0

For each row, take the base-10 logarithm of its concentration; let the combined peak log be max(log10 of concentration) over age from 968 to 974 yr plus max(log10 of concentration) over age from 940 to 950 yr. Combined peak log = 0.56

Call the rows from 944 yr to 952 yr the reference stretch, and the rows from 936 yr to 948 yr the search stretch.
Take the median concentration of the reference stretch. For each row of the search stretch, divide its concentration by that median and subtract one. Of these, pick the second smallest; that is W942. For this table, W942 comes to 0.0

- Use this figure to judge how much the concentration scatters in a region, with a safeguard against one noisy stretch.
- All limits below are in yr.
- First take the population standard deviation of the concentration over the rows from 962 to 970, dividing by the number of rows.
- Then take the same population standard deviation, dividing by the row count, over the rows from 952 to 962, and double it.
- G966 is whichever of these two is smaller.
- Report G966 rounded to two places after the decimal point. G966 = 0.11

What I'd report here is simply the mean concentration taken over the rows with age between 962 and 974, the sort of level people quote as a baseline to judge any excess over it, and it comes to 1.3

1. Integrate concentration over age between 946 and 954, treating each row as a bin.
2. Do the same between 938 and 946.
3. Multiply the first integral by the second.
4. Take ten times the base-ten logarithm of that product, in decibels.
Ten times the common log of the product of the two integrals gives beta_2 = 27.0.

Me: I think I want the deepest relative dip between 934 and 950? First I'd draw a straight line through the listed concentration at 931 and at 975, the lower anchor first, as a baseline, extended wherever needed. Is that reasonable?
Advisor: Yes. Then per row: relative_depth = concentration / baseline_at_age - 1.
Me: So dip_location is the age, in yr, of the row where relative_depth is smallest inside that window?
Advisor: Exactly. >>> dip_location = 935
